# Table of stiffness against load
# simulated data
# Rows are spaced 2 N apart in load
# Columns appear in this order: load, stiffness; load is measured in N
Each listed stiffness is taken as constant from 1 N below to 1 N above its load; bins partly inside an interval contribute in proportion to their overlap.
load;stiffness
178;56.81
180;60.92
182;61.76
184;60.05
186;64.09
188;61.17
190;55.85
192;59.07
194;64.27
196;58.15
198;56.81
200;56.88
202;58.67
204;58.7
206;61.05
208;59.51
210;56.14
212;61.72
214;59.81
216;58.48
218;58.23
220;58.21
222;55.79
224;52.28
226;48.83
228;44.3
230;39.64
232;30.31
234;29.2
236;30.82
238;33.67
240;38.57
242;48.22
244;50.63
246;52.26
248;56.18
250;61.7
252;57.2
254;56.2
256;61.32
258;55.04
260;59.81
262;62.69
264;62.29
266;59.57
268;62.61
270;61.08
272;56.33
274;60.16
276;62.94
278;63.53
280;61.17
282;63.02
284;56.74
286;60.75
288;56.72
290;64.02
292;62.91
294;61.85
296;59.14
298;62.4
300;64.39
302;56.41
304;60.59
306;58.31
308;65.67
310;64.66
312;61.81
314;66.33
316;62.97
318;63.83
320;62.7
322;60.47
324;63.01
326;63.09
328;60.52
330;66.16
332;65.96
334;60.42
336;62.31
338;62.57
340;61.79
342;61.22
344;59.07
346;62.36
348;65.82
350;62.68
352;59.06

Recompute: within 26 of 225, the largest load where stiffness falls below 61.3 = 248 N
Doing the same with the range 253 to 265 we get 260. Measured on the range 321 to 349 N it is 344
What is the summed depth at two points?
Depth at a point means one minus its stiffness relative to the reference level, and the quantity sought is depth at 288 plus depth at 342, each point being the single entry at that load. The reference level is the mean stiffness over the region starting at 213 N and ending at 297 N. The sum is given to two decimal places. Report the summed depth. -0.16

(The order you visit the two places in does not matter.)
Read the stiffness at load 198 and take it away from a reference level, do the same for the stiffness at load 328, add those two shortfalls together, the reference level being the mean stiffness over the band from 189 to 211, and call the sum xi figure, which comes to 0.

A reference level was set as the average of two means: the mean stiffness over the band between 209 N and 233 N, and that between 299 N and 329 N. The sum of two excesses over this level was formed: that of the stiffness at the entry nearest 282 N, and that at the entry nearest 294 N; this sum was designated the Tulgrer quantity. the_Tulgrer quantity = 11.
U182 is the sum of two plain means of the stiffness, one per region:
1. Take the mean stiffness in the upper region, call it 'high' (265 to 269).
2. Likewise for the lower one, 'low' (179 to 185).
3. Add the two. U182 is 122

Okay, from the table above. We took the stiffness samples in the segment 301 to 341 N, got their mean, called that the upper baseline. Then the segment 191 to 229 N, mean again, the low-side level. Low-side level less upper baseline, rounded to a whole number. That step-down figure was -5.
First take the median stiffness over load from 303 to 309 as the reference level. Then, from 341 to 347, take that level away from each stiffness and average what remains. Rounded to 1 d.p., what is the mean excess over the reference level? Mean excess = 0.3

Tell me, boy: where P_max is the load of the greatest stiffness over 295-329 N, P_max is 314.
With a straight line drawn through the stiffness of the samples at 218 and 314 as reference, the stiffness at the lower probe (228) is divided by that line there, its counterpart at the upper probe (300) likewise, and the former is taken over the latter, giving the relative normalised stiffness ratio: 0.76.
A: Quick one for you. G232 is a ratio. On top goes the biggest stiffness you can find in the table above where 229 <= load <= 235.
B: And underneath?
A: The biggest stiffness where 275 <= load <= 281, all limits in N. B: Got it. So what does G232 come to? 0.62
